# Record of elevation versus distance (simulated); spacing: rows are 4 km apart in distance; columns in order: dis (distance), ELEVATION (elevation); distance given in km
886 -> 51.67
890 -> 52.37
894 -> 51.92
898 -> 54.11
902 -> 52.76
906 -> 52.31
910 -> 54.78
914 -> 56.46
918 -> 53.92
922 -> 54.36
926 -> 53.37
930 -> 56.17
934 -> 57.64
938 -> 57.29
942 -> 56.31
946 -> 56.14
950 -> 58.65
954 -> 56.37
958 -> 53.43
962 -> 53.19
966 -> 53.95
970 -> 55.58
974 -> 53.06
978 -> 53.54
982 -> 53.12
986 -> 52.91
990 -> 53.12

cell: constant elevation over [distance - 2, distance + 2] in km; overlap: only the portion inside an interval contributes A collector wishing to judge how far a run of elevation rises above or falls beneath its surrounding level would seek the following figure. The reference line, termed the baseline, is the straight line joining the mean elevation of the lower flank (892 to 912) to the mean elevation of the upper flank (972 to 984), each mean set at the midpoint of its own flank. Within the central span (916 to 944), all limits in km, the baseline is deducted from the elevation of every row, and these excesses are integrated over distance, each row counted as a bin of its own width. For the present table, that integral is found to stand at 67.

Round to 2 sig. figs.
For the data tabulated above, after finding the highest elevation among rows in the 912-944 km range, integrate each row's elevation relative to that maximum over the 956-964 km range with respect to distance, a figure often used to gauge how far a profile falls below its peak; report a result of -35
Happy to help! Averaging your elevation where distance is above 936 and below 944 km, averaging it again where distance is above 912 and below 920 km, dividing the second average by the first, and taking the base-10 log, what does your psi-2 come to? -0.012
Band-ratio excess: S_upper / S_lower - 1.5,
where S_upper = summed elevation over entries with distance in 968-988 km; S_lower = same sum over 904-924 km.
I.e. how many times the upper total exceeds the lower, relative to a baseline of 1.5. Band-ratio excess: -0.51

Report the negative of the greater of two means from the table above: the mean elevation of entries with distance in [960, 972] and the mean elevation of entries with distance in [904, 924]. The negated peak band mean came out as -54.4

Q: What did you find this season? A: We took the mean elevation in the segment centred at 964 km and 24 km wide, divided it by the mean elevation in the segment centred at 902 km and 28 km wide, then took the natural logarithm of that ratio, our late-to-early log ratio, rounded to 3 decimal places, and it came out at 0.014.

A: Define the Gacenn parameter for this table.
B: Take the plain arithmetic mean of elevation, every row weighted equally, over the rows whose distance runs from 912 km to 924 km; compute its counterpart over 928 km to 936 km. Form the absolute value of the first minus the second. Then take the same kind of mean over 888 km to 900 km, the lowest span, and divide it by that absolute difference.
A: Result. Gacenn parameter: 27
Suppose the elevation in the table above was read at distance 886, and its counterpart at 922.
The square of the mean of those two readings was 2811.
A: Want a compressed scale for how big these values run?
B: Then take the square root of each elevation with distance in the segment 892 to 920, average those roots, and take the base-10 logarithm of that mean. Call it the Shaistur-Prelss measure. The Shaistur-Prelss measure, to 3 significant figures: 0.865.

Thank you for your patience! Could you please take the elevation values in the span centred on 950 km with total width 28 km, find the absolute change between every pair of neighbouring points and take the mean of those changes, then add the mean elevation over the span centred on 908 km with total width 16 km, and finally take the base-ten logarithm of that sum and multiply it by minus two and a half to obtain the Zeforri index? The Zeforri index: -4.36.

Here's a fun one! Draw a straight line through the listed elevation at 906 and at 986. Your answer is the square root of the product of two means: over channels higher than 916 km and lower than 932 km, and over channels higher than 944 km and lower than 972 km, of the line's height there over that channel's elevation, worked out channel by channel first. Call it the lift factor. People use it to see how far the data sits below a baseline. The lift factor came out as 0.958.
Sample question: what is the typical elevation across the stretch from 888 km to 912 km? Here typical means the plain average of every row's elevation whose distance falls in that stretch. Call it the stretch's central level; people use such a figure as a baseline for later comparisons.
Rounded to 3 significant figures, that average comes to 53.0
